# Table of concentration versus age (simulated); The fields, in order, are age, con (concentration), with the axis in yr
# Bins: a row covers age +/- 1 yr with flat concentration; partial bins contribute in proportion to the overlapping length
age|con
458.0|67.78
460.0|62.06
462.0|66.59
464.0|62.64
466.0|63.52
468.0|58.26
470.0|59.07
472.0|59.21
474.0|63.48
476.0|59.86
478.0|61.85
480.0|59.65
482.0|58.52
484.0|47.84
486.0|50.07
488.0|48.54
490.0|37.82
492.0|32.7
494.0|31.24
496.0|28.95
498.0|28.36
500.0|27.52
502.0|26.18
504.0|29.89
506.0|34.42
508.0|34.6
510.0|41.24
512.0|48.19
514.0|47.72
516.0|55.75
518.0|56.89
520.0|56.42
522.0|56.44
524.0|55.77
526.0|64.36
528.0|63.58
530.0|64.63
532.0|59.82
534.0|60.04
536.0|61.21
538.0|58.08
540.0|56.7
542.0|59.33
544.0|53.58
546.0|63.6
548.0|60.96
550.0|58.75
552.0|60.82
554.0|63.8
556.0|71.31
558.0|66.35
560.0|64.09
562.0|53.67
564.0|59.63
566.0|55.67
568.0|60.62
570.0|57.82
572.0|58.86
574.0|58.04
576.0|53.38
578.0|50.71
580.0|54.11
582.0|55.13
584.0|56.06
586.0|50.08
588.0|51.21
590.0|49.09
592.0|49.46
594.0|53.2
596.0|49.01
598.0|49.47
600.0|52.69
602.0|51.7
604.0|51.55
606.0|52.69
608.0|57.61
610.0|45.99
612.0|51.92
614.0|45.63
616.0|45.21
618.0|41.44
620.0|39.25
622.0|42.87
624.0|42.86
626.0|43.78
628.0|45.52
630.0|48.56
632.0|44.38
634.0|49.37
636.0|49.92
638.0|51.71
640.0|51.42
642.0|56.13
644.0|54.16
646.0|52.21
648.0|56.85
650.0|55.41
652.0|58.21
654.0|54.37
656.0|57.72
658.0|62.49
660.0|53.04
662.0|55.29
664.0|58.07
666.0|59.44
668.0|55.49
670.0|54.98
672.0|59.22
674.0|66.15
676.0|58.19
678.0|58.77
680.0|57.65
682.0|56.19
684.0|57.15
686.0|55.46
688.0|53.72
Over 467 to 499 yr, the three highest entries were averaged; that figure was 61.7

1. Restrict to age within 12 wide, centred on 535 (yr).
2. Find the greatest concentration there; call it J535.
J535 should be 64.63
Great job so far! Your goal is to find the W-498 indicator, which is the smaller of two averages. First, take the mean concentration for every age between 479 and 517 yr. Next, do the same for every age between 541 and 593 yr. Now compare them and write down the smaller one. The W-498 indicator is 40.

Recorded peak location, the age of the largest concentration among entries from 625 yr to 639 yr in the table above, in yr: 638.0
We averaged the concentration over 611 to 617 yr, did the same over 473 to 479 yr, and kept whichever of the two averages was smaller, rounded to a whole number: 48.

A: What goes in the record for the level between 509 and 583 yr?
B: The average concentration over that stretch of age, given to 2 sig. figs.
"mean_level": 58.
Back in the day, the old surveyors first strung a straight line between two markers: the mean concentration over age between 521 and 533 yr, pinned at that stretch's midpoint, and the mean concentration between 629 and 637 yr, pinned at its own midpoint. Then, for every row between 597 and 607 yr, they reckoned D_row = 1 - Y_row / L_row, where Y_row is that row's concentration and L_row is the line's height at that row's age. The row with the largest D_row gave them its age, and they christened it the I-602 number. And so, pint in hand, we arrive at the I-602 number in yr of 598.0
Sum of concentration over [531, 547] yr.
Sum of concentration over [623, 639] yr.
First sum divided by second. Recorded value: 1.3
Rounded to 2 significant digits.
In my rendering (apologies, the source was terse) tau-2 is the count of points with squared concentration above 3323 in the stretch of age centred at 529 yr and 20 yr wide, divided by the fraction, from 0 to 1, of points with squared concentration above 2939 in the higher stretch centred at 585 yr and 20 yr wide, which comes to 35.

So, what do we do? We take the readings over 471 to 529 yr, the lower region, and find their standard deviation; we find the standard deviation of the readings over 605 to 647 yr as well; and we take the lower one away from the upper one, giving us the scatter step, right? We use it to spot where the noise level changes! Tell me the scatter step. -8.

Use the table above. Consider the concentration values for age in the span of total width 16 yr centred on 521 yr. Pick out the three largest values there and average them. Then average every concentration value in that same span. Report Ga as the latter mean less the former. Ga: -4.5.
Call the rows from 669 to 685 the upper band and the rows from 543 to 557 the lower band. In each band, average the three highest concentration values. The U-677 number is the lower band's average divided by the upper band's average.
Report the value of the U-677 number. 1.08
